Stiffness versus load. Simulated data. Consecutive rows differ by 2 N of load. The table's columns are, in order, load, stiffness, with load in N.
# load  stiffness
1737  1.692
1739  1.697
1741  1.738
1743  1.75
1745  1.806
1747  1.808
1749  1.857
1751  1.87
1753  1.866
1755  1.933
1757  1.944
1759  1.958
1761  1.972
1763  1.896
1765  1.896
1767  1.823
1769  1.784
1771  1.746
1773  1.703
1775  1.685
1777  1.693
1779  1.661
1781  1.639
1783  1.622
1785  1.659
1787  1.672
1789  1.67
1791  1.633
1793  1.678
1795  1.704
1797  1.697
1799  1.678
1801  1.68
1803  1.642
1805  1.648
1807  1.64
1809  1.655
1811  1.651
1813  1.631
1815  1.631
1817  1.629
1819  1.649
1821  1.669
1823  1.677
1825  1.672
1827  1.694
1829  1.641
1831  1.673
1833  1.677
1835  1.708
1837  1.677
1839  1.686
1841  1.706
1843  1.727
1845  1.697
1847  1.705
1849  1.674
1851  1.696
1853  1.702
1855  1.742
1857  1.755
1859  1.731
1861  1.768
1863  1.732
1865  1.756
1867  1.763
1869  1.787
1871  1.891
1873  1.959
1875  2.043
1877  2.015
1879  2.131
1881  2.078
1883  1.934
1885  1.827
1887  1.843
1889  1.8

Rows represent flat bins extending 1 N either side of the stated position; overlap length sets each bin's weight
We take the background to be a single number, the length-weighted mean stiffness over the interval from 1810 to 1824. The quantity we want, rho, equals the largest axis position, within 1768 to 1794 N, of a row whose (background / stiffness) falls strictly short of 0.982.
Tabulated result 1777 N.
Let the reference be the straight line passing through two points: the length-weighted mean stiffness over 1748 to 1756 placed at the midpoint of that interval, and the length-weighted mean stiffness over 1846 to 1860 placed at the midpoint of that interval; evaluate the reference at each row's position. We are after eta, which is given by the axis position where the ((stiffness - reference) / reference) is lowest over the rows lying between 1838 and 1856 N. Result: 1839 N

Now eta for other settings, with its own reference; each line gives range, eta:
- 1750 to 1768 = 1767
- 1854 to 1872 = 1859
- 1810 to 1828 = 1813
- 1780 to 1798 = 1783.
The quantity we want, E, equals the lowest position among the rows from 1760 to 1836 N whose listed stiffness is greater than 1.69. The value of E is 1761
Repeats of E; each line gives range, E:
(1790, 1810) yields 1795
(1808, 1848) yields 1827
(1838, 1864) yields 1841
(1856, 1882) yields 1857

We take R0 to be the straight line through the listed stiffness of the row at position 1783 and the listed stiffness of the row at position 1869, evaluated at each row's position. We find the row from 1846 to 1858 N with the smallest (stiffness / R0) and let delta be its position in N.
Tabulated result 1849 N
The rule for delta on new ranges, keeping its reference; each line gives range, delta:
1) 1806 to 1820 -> 1817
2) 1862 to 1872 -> 1863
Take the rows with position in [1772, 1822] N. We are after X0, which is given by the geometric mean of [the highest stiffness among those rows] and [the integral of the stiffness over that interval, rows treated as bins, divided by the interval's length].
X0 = 1.68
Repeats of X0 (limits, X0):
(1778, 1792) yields 1.66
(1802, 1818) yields 1.65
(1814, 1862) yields 1.73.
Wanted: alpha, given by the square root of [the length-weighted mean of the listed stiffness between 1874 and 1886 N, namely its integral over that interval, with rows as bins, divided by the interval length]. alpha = 1.416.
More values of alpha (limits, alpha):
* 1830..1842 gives 1.299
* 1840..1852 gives 1.304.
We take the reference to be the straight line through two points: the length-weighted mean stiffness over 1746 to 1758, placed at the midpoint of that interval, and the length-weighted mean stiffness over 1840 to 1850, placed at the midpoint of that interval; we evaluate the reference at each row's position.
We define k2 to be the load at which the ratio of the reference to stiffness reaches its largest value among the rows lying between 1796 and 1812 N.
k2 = 1803 N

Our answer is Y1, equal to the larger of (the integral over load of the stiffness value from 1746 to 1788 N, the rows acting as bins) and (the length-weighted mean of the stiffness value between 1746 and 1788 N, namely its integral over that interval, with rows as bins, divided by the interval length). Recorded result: 75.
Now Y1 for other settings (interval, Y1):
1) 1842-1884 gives 77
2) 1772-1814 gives 70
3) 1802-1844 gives 70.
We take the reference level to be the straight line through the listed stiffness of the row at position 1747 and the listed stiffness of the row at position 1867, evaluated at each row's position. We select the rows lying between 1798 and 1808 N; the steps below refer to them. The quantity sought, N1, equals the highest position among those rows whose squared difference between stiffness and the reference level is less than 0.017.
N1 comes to 1801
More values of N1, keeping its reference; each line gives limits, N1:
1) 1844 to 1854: 1853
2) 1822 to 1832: 1831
